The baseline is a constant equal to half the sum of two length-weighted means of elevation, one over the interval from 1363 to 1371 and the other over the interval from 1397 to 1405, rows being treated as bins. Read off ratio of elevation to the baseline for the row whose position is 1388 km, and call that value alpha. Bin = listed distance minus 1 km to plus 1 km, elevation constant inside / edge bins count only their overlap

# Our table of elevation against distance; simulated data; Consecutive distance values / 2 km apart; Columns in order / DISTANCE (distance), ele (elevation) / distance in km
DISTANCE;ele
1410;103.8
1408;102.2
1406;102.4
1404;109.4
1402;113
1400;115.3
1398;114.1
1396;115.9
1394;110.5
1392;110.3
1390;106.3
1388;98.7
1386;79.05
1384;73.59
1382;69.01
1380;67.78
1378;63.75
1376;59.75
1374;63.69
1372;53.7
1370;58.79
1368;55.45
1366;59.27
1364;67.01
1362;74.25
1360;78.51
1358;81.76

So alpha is 1.14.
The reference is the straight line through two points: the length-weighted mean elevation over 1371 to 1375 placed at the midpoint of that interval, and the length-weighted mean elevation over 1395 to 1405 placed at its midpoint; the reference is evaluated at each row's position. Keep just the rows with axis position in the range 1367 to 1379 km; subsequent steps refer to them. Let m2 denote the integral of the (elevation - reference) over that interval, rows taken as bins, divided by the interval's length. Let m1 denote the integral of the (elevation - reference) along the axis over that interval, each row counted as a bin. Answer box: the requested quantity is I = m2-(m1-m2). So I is -5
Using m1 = 6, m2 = 0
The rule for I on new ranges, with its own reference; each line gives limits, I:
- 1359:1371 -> -231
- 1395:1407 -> 39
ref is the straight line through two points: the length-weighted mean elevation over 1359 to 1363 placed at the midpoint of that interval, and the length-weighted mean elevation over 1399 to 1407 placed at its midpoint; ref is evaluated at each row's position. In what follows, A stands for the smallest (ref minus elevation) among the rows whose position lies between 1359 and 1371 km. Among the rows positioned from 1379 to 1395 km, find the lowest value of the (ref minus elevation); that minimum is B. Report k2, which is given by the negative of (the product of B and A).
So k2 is -27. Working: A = -2.9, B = -9.1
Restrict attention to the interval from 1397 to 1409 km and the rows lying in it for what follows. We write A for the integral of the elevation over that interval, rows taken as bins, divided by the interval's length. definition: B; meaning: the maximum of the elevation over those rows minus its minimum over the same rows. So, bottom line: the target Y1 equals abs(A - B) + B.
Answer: 109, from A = 109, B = 13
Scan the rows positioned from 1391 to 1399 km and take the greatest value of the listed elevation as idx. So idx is 115.9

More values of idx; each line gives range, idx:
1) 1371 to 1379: 63.75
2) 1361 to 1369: 74.25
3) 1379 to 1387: 79.05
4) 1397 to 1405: 115.3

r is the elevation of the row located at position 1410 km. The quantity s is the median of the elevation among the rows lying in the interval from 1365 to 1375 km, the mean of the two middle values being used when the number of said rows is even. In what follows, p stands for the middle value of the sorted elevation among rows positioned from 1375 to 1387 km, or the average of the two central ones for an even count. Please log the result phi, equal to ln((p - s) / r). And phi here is -2.4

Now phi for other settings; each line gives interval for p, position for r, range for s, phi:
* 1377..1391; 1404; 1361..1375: -2.0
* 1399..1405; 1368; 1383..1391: -0.8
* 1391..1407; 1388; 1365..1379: -0.6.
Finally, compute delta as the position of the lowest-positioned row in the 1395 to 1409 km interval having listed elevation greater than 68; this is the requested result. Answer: 1396 km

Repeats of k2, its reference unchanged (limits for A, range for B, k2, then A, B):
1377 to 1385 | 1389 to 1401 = 244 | 21.2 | -11.5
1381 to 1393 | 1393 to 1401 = -104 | -9.1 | -11.5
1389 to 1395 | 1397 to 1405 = -73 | -9.1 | -8.1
